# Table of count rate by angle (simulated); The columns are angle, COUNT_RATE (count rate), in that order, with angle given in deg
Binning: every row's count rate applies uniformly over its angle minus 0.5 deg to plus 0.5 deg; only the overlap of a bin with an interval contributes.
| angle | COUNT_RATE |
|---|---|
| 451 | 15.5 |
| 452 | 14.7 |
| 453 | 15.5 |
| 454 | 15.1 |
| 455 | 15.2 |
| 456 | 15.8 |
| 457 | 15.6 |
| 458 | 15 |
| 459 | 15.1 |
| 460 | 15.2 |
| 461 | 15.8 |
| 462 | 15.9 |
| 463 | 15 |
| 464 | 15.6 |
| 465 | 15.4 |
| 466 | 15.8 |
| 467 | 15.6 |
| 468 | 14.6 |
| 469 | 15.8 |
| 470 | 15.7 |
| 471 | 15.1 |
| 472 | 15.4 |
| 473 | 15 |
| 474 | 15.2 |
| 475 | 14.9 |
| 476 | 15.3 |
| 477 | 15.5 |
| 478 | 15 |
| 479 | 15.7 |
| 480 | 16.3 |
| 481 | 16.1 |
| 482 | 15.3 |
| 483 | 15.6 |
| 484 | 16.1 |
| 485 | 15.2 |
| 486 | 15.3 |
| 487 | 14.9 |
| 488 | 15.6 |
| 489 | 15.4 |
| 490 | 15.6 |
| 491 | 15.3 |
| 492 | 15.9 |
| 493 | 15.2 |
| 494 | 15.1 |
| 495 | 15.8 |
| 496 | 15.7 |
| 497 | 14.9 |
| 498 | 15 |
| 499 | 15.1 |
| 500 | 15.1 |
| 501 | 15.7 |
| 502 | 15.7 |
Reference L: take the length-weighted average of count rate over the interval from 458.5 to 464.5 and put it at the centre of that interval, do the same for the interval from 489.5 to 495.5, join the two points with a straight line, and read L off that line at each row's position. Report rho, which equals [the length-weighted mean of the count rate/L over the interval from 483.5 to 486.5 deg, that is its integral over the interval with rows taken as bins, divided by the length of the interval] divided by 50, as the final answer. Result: 0.0201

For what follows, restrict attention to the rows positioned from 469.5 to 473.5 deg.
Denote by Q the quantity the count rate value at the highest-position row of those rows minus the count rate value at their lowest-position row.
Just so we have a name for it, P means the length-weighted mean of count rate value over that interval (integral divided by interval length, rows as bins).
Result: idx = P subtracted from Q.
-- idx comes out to -16.00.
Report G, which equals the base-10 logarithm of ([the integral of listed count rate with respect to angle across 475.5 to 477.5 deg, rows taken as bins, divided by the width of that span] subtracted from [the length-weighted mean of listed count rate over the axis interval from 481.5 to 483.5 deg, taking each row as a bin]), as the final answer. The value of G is -1.3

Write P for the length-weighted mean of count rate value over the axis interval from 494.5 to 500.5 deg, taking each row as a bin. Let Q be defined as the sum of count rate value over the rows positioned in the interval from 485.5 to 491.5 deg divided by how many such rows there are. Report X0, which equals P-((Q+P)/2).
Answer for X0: -0.042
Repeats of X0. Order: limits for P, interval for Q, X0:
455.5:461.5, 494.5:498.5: 0.033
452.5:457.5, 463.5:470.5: -0.030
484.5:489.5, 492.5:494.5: 0.065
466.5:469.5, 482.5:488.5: -0.058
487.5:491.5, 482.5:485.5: -0.079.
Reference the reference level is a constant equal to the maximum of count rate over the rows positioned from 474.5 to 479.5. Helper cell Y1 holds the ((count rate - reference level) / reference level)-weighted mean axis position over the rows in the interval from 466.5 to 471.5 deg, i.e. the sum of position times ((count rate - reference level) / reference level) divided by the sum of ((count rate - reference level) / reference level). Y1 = 468.9 deg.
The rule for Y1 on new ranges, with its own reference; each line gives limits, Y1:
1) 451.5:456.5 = 453.1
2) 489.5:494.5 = 492.8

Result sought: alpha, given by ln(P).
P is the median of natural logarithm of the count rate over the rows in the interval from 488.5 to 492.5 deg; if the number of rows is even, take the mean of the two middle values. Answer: 1.01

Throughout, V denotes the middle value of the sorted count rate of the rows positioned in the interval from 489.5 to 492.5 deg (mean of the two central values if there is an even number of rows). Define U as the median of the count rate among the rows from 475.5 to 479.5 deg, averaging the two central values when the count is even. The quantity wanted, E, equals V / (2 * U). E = 0.506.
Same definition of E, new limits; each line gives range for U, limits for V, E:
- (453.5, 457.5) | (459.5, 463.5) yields 0.503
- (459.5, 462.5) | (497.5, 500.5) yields 0.478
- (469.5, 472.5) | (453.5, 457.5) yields 0.500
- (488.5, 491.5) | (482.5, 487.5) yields 0.497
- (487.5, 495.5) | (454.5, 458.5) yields 0.497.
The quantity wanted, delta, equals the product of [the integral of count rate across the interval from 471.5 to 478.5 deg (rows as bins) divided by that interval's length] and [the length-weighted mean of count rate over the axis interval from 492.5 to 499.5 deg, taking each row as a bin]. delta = 232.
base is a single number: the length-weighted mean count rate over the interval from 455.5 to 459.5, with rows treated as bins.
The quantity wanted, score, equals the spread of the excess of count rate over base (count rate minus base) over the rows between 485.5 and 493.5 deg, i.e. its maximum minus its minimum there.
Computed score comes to 1.0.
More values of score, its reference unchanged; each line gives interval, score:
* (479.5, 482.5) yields 1.0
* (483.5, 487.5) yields 1.2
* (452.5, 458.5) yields 0.8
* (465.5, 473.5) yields 1.2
